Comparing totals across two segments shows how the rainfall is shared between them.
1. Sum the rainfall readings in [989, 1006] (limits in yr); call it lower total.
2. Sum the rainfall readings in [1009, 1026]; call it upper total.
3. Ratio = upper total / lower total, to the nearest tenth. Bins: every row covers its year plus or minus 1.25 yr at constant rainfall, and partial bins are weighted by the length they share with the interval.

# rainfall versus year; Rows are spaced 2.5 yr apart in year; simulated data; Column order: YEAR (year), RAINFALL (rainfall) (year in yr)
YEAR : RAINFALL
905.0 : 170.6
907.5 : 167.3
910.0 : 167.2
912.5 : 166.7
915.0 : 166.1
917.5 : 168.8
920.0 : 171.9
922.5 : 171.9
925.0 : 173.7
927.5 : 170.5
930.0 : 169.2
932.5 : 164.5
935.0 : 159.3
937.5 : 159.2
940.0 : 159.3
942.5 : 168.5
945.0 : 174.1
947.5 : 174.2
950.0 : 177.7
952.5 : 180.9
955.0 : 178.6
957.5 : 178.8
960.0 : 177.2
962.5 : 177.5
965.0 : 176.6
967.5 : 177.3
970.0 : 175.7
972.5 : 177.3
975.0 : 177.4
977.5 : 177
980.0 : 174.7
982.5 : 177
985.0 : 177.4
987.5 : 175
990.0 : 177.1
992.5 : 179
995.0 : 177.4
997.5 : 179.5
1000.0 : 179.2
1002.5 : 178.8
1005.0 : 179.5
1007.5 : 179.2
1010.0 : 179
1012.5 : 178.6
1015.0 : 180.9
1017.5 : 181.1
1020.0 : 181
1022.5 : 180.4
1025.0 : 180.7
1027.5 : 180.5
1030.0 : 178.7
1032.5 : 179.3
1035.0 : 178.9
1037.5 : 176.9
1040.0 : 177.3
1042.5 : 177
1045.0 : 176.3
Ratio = 1.0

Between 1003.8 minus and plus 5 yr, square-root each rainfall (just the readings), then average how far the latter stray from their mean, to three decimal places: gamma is 0.007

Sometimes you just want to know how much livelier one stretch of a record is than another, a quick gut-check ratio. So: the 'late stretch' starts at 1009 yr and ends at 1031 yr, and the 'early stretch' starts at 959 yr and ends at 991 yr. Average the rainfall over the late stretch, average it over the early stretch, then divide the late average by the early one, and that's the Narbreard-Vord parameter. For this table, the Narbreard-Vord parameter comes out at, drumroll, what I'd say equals 1.019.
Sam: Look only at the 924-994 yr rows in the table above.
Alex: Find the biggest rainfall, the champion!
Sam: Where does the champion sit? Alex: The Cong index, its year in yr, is 952.5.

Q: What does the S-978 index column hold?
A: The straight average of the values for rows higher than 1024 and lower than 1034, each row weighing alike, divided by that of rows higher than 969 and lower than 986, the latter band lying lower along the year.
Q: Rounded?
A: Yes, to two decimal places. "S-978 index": 1.02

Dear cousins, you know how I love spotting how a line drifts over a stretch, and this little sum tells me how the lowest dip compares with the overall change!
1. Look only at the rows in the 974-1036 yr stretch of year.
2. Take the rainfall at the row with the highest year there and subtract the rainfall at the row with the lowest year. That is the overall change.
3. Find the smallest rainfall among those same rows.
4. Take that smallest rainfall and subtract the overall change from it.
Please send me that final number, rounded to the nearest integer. 173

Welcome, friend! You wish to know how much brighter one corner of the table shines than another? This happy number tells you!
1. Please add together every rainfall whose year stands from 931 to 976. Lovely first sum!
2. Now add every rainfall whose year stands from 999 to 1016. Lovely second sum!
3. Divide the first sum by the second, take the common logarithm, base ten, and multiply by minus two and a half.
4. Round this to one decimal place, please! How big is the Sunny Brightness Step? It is -1.0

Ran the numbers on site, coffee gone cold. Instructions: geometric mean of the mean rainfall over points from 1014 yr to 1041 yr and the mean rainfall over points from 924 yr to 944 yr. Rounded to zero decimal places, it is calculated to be 172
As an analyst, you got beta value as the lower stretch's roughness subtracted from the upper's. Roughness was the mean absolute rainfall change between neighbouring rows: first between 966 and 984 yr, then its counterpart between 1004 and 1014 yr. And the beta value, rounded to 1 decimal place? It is -1.1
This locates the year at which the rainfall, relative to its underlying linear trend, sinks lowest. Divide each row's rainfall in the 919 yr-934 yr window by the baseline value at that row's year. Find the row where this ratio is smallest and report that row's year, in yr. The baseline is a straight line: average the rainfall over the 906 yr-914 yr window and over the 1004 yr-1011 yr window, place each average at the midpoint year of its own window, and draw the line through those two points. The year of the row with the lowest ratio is 932.5 yr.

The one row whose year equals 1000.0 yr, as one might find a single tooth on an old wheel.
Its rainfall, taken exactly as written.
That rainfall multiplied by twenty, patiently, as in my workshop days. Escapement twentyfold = 3584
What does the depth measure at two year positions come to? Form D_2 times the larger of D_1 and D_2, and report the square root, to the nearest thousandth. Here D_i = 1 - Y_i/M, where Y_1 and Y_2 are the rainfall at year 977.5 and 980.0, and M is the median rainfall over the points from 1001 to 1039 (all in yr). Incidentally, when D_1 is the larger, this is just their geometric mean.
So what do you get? 0.026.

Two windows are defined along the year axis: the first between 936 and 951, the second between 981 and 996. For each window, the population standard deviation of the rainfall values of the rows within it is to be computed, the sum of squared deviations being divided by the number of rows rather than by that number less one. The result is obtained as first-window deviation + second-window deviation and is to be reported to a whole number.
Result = 8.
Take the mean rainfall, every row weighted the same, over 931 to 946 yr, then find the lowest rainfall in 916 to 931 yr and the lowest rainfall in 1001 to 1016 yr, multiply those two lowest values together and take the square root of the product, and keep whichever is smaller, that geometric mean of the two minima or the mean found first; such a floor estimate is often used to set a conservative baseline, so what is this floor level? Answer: 164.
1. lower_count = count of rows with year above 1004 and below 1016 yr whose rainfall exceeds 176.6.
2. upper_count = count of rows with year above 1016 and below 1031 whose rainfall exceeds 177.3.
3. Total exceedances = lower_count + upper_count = 11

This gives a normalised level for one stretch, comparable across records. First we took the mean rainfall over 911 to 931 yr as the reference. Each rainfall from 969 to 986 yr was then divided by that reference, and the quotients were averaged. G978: 1.04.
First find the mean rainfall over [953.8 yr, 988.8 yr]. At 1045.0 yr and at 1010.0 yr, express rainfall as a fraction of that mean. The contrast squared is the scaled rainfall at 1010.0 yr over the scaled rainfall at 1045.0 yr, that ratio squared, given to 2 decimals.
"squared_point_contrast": 1.03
